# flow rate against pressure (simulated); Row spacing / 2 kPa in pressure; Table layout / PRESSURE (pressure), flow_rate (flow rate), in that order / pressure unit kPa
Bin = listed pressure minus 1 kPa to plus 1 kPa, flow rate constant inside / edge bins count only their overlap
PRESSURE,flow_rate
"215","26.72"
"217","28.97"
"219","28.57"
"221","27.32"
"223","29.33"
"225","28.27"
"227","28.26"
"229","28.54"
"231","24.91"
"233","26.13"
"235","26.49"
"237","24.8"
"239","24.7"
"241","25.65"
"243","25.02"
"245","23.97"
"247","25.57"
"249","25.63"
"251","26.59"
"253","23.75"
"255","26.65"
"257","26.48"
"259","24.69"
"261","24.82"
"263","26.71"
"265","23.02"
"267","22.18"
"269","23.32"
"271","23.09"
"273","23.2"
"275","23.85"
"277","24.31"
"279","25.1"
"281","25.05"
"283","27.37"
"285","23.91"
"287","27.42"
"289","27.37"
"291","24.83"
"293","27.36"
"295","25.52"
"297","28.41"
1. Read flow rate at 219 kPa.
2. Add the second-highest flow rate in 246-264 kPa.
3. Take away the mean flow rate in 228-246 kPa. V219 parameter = 29.6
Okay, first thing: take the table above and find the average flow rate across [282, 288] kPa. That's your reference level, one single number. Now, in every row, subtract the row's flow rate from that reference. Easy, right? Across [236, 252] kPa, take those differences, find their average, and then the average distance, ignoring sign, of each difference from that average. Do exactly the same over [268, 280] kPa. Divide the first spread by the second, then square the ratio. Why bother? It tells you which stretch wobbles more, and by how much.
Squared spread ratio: 1.03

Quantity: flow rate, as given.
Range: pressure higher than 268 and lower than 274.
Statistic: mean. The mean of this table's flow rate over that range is 23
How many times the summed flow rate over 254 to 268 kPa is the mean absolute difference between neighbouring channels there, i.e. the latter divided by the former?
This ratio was 0.0081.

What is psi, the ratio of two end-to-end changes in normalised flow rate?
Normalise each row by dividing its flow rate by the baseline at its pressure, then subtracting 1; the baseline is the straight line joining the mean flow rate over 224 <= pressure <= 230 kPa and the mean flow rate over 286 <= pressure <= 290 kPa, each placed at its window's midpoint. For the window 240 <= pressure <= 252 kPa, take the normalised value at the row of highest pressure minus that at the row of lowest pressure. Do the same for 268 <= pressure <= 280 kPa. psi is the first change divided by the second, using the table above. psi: 0.6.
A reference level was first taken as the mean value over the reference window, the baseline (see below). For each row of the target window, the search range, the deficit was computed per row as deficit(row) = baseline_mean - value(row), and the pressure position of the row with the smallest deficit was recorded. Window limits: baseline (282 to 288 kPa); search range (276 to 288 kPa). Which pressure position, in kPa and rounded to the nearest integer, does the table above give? 287 kPa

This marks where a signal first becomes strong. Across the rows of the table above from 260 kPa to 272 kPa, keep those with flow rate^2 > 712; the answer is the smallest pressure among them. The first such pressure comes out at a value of 263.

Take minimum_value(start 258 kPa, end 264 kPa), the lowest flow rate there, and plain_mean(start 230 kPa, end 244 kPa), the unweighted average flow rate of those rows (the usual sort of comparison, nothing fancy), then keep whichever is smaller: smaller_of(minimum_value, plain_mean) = 24.7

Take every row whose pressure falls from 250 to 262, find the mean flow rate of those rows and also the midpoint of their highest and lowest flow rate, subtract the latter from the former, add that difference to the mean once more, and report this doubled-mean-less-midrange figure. 25.8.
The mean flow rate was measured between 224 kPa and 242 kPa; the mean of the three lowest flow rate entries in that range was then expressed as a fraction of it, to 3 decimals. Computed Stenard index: 0.939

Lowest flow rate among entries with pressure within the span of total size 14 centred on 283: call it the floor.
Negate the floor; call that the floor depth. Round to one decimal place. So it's -23.9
